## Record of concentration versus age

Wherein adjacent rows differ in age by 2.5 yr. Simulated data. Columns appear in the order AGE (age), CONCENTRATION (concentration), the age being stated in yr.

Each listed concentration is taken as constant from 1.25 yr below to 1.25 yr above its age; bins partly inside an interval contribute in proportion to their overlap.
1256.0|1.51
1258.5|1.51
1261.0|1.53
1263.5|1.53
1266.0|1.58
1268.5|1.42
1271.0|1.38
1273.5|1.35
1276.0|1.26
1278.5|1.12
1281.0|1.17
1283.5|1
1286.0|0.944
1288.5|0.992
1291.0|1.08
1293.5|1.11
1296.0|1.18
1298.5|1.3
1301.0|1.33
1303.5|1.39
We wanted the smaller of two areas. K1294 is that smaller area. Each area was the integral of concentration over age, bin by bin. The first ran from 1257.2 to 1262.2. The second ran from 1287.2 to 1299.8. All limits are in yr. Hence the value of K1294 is 7.6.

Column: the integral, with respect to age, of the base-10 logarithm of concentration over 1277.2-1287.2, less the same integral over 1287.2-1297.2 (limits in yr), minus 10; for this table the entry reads -10.1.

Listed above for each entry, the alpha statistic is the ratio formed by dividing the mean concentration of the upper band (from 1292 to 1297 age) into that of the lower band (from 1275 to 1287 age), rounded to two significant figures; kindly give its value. 0.96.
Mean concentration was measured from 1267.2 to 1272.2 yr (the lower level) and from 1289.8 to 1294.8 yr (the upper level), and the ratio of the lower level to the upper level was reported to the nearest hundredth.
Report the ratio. 1.28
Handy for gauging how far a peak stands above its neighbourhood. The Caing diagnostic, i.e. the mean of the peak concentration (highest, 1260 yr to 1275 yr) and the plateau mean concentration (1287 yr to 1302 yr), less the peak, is -0.21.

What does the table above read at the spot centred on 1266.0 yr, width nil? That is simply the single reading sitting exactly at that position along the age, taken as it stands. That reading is 1.58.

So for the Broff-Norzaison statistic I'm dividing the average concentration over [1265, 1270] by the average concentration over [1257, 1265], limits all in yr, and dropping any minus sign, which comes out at 0.98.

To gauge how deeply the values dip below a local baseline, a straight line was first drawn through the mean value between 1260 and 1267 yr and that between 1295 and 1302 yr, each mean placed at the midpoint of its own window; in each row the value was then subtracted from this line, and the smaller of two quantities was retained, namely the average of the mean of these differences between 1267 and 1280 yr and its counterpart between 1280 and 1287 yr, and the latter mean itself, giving 0.26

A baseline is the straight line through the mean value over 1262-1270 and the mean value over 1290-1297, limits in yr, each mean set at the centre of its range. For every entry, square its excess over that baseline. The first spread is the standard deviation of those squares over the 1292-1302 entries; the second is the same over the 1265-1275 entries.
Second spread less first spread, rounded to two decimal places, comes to -0.04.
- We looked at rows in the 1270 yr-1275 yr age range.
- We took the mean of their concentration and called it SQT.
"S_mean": 1.36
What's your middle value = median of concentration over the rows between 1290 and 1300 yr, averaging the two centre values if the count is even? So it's 1.1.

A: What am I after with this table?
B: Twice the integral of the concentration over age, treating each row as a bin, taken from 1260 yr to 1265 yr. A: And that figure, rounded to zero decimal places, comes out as 15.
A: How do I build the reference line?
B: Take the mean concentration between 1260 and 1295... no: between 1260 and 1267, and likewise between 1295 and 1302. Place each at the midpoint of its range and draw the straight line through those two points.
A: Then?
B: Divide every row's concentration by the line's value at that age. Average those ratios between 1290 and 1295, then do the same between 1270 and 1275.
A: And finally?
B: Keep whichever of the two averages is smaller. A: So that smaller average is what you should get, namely 0.83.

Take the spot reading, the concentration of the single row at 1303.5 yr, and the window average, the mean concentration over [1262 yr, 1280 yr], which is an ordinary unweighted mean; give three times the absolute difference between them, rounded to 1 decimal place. 0.0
